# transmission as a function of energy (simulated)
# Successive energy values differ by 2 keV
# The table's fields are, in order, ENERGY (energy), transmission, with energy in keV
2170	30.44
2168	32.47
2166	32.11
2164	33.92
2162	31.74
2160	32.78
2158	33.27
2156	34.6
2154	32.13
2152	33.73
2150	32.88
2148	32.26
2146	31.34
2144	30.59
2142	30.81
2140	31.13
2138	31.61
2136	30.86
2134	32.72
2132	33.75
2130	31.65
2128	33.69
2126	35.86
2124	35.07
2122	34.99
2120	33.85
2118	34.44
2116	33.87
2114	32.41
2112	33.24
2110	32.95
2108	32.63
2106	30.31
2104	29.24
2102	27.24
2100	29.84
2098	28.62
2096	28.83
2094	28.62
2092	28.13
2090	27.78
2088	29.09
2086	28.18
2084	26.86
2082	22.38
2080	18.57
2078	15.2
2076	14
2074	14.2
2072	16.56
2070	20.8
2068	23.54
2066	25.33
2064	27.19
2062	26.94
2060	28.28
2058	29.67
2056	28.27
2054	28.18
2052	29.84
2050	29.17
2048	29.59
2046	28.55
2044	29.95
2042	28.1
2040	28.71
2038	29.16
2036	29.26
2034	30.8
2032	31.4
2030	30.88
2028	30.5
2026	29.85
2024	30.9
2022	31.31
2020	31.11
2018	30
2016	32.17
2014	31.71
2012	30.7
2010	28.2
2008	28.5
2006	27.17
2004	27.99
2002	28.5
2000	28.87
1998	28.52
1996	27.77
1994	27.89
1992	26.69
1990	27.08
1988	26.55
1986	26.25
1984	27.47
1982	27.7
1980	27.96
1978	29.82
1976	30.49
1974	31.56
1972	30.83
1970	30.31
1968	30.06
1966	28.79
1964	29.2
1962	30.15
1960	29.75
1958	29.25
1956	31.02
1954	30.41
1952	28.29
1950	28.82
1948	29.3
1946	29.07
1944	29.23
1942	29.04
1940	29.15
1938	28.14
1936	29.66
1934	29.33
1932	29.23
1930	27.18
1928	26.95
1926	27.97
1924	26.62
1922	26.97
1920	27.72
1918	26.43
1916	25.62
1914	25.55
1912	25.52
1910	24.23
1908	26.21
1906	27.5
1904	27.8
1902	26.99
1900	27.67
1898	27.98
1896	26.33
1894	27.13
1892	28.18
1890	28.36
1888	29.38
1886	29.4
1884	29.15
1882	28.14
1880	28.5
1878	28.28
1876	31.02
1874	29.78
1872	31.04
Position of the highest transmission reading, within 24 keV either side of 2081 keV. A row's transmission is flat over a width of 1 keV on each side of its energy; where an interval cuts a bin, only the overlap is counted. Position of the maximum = 2100 keV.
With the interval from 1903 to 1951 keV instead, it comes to 1936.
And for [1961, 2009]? 1974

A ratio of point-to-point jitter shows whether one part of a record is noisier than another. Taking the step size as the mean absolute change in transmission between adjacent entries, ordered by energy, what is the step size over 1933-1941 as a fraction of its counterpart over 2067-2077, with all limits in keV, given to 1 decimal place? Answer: 0.4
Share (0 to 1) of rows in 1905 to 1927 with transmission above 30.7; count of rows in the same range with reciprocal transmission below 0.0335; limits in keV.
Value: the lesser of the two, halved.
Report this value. 0.00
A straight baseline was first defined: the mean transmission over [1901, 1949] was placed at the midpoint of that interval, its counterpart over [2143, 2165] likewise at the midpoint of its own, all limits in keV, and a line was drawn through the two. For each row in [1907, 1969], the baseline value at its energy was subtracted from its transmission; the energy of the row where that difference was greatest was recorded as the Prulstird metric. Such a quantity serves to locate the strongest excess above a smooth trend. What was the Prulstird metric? 1956 keV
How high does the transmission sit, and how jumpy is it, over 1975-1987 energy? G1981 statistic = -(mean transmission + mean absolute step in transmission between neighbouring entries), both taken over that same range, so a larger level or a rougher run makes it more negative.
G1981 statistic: -29.1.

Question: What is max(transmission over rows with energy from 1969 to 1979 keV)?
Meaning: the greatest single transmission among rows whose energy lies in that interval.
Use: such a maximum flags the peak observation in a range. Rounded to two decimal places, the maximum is 31.56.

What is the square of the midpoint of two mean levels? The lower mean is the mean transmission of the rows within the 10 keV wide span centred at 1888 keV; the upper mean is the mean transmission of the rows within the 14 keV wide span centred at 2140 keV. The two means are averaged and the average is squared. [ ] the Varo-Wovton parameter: 906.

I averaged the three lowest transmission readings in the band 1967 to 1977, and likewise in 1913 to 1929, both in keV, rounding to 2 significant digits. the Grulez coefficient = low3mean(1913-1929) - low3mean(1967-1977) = -4.4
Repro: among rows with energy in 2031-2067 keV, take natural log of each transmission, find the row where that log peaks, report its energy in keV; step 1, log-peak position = 2032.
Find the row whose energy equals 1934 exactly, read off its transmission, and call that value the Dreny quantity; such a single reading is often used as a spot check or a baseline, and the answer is 29.33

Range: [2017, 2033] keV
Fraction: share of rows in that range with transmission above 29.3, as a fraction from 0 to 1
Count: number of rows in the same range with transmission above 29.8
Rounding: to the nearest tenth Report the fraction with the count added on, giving 9.0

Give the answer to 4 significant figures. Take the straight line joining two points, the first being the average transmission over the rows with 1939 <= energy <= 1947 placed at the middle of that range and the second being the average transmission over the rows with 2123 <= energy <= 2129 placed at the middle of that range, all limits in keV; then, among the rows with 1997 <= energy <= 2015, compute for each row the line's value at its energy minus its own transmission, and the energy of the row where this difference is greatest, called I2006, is 2006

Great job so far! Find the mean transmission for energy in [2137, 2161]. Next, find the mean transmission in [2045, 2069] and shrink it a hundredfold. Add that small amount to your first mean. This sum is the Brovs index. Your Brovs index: 32.5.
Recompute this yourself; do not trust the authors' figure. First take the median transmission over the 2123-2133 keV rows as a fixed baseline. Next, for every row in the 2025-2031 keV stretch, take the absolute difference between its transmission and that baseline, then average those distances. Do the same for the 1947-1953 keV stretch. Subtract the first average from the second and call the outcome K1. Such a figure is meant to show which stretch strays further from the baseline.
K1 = 1.6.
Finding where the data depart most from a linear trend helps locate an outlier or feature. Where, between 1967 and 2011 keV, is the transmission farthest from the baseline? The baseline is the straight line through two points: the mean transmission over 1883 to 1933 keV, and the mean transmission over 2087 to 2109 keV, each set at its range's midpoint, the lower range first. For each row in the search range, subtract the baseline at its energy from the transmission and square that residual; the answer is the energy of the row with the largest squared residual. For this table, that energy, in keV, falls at 1974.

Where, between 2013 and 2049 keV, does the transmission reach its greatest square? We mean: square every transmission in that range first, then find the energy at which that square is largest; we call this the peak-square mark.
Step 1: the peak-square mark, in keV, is 2016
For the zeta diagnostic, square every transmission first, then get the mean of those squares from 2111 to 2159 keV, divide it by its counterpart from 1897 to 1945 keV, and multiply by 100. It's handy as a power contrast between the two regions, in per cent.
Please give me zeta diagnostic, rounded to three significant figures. 144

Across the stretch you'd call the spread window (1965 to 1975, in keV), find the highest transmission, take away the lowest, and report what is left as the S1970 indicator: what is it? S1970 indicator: 2.8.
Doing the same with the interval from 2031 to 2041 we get 2.7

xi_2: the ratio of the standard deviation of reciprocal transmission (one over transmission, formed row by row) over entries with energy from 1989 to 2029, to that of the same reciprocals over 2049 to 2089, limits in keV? 0.2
